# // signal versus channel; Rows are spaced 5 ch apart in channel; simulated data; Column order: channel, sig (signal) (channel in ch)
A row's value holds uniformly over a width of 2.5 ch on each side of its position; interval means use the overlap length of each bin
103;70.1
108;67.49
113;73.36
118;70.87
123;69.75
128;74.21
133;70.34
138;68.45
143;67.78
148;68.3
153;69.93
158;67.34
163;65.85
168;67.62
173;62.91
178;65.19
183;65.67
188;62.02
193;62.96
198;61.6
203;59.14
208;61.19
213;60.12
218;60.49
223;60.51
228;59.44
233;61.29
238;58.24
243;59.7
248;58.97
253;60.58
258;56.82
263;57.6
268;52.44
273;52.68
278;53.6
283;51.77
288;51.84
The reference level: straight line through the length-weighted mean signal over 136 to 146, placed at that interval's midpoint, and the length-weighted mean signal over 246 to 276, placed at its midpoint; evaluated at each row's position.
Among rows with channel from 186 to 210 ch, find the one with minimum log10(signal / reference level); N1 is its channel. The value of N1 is 203 ch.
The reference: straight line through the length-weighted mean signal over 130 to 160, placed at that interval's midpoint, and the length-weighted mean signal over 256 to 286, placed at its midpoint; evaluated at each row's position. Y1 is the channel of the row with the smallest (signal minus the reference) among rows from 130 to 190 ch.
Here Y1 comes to 173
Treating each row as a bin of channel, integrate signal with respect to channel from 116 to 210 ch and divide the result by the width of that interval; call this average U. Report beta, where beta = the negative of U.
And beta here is -66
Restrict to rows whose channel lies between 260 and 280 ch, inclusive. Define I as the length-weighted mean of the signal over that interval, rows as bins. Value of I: 54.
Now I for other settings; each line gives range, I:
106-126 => 71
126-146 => 70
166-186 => 65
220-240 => 60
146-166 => 68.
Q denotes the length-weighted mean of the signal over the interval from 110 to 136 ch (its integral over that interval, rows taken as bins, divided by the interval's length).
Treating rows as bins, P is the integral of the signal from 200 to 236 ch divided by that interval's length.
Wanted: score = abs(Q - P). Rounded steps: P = 60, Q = 72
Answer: 11.3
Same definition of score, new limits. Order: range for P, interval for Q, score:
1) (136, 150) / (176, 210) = 5.6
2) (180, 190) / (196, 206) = 3.7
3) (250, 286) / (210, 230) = 5.1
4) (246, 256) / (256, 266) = 2.7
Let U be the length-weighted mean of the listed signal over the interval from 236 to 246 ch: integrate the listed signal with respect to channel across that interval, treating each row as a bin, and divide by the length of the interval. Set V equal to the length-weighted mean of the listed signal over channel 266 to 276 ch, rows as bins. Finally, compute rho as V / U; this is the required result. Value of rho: 0.89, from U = 59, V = 53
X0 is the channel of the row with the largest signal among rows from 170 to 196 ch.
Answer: 183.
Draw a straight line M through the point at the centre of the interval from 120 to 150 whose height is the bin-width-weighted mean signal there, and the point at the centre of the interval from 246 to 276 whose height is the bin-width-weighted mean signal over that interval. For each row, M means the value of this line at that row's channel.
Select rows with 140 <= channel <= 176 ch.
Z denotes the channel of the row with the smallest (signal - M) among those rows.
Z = 173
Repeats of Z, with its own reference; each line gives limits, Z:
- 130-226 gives 203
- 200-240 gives 203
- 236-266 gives 238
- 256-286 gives 268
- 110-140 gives 123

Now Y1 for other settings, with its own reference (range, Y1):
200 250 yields 203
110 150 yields 123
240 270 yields 268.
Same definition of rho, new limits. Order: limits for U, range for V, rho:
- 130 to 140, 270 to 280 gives 0.76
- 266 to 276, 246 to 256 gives 1.13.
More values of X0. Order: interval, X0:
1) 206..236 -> 233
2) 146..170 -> 153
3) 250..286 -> 253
